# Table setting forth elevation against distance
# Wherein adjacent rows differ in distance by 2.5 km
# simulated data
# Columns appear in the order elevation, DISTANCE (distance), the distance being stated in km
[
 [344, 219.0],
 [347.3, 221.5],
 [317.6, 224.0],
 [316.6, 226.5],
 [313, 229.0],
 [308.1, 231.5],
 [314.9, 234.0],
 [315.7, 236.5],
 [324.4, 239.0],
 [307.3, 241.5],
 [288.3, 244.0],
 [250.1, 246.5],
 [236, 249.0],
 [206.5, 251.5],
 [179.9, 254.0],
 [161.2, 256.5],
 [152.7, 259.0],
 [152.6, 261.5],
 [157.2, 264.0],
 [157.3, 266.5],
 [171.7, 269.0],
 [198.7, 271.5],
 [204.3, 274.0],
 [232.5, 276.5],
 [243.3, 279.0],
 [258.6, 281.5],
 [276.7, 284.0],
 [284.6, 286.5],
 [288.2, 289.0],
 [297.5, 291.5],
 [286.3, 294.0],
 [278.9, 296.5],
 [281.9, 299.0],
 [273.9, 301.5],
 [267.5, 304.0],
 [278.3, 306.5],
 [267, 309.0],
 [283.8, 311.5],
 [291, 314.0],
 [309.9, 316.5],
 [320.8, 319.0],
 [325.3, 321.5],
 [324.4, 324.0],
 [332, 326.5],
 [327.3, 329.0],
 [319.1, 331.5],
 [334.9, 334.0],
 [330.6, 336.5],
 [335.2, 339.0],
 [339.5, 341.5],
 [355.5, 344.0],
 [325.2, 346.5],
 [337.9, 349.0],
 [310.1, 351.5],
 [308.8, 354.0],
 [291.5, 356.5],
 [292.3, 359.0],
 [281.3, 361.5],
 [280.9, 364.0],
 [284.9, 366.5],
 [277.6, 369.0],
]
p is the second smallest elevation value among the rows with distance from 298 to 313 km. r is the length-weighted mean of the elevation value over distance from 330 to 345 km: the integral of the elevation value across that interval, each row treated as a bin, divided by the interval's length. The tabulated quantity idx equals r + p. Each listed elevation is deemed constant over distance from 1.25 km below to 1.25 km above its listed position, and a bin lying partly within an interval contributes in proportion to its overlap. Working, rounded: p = 267.5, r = 335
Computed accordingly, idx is 603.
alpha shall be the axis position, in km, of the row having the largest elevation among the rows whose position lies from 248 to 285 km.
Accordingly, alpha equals 284.0 km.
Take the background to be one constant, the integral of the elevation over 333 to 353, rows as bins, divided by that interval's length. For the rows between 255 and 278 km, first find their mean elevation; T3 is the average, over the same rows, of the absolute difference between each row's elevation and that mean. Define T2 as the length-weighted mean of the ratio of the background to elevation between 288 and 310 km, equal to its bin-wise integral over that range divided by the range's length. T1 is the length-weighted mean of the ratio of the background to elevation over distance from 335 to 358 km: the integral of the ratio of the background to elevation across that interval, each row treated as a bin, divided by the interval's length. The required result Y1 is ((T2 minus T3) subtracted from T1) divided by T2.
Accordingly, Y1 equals 20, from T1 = 1.0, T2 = 1.19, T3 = 23.6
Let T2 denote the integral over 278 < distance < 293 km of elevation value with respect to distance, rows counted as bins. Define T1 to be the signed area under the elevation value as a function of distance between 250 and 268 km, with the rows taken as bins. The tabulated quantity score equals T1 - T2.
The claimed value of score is -1113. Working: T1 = 3020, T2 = 4133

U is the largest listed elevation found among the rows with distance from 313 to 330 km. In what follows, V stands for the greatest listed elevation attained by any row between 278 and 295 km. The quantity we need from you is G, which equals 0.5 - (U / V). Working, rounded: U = 332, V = 297.5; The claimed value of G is -0.62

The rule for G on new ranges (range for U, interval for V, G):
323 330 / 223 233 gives -0.55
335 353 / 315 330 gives -0.57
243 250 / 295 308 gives -0.52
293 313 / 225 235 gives -0.40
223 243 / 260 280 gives -0.83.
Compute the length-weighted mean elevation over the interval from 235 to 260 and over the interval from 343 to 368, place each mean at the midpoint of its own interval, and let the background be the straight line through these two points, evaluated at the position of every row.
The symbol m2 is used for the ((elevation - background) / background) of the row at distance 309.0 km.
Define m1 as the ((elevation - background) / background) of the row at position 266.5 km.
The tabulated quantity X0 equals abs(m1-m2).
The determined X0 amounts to 0.34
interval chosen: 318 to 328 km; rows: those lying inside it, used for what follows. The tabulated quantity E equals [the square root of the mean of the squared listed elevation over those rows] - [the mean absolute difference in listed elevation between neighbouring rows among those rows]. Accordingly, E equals 321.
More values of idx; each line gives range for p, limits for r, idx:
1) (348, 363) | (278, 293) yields 567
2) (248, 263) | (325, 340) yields 482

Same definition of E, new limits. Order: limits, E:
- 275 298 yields 262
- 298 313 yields 265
